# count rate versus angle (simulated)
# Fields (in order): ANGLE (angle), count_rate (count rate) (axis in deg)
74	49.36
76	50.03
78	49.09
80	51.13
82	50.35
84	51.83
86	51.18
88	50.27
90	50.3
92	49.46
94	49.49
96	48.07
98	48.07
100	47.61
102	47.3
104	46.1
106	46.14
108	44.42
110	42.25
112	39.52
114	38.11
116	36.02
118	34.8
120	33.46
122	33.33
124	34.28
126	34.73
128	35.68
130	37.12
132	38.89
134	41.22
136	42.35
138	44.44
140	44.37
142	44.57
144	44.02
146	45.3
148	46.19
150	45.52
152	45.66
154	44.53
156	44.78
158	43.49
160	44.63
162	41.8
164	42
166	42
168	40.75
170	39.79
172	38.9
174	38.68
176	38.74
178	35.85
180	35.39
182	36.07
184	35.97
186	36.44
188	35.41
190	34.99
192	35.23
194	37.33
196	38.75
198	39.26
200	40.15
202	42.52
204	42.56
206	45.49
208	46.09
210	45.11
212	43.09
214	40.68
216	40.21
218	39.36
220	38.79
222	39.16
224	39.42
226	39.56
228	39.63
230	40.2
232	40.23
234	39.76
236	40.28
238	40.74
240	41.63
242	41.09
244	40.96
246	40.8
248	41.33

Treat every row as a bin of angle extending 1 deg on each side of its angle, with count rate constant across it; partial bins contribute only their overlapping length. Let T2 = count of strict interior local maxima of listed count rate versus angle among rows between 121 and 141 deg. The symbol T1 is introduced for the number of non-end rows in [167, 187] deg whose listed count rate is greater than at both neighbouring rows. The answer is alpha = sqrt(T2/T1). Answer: 0.7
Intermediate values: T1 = 2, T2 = 1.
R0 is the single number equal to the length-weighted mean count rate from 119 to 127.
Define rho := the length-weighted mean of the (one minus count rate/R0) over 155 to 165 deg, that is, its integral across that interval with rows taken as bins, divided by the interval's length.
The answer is -0.28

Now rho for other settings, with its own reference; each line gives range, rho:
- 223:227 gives -0.16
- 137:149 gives -0.32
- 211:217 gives -0.22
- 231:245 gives -0.20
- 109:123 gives -0.08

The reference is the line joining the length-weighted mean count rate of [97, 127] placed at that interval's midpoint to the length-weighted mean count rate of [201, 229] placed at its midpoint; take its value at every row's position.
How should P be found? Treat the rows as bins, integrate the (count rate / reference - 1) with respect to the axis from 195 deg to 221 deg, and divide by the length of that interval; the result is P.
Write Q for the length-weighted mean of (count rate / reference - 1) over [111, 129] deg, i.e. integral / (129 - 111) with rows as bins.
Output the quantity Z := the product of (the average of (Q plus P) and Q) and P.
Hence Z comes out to -0.0007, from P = 0.01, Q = -0.12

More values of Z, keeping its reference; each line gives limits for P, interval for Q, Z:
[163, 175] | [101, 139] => 0.0006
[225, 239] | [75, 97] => -0.0092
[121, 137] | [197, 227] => 0.0037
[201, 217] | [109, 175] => 0.0008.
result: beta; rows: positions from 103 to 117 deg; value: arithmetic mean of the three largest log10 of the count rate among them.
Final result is 1.66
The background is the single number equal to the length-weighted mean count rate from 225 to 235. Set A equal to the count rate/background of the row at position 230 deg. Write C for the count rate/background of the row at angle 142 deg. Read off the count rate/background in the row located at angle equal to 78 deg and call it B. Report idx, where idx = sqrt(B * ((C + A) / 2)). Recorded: 1.14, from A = 1.01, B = 1.23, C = 1.12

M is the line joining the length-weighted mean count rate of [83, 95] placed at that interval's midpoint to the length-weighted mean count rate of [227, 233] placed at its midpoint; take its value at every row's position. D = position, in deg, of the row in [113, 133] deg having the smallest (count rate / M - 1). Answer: 122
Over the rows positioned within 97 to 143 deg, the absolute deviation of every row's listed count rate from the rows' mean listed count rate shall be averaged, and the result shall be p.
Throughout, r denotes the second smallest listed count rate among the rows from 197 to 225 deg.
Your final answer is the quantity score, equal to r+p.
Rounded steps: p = 4.4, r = 39.16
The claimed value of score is 44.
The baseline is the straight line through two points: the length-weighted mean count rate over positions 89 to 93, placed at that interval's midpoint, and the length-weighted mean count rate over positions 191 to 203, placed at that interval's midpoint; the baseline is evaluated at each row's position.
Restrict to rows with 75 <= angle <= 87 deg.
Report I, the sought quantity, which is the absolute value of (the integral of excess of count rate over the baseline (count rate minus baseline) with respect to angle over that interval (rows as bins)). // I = 4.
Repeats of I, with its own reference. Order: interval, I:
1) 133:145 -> 17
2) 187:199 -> 30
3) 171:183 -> 44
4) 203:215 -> 75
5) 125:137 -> 89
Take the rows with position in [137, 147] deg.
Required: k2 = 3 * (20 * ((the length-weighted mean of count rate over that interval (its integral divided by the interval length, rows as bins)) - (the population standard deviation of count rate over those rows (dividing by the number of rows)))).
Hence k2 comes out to 2647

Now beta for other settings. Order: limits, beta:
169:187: 1.59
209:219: 1.63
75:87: 1.71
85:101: 1.70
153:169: 1.65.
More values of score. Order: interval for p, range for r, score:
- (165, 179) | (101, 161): 35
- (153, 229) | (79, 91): 53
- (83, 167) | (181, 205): 39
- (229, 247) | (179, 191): 36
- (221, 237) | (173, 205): 36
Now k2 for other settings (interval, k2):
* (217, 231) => 2343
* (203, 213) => 2585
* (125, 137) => 2133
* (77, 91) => 2987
